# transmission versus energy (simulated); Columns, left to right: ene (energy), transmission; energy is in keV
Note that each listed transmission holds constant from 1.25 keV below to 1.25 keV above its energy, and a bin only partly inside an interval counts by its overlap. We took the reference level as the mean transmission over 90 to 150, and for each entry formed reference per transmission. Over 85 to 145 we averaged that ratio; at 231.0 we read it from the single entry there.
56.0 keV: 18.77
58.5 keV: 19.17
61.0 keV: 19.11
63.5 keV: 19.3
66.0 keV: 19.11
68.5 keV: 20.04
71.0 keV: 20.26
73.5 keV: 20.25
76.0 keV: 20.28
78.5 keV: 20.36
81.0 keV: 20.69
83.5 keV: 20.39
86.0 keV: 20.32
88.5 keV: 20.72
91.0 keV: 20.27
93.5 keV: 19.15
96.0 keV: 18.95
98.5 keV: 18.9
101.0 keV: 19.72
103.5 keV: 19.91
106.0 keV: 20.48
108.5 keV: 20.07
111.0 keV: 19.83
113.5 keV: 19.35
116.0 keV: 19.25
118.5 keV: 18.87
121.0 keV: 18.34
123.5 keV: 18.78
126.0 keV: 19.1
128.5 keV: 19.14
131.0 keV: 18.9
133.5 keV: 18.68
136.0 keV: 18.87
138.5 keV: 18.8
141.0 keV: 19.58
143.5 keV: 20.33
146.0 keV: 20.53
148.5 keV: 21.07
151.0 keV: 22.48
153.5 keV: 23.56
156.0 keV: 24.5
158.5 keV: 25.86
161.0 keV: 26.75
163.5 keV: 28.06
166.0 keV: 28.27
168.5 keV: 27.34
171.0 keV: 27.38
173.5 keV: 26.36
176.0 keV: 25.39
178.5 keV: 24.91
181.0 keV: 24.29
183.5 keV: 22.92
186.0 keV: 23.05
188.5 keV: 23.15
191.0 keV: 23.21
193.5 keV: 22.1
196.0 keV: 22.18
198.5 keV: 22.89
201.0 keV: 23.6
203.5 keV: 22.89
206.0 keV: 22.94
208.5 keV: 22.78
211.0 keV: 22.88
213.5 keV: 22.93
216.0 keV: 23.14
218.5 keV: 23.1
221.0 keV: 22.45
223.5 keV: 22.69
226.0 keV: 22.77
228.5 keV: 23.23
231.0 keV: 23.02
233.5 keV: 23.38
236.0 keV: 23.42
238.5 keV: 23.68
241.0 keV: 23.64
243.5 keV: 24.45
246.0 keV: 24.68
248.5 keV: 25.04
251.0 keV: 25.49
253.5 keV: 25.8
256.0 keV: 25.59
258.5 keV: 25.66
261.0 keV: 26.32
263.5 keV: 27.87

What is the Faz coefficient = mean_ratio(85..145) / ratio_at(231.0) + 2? 3.19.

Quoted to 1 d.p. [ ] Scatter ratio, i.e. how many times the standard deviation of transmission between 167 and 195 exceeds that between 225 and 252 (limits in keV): 2.1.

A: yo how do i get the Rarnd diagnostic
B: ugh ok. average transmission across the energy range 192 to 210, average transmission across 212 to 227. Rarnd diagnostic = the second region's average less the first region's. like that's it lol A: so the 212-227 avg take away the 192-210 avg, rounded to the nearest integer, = 0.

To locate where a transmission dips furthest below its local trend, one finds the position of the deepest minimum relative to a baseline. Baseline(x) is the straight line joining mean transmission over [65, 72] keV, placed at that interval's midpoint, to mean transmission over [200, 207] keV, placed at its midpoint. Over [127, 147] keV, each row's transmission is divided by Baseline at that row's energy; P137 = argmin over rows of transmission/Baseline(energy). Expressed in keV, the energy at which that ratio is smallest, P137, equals 133.5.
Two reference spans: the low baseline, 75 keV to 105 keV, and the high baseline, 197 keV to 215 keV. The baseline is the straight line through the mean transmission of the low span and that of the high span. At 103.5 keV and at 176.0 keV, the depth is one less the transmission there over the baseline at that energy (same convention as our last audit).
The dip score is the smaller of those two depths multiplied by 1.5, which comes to -0.215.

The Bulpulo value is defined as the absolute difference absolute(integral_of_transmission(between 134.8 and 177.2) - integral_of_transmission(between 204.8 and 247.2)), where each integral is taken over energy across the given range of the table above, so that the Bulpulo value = 25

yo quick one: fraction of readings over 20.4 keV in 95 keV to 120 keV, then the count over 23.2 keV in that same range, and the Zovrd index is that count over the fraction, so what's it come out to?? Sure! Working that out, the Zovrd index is 0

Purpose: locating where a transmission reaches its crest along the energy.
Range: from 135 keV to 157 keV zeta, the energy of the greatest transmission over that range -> 156.0 keV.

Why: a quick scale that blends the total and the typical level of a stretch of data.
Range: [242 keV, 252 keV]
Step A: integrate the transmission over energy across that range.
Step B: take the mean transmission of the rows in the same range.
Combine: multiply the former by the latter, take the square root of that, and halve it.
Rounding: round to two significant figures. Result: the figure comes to 39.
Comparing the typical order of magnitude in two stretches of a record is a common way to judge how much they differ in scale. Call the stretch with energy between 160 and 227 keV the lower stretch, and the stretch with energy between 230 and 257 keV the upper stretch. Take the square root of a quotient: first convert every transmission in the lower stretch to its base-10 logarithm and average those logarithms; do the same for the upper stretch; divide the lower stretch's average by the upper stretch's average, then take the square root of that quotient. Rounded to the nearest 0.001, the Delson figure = 0.998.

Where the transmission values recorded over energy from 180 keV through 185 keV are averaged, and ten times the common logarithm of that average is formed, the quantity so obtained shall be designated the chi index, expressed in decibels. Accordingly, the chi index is 13.7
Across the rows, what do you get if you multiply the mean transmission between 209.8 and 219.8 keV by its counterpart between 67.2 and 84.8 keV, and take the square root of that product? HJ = 21.6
